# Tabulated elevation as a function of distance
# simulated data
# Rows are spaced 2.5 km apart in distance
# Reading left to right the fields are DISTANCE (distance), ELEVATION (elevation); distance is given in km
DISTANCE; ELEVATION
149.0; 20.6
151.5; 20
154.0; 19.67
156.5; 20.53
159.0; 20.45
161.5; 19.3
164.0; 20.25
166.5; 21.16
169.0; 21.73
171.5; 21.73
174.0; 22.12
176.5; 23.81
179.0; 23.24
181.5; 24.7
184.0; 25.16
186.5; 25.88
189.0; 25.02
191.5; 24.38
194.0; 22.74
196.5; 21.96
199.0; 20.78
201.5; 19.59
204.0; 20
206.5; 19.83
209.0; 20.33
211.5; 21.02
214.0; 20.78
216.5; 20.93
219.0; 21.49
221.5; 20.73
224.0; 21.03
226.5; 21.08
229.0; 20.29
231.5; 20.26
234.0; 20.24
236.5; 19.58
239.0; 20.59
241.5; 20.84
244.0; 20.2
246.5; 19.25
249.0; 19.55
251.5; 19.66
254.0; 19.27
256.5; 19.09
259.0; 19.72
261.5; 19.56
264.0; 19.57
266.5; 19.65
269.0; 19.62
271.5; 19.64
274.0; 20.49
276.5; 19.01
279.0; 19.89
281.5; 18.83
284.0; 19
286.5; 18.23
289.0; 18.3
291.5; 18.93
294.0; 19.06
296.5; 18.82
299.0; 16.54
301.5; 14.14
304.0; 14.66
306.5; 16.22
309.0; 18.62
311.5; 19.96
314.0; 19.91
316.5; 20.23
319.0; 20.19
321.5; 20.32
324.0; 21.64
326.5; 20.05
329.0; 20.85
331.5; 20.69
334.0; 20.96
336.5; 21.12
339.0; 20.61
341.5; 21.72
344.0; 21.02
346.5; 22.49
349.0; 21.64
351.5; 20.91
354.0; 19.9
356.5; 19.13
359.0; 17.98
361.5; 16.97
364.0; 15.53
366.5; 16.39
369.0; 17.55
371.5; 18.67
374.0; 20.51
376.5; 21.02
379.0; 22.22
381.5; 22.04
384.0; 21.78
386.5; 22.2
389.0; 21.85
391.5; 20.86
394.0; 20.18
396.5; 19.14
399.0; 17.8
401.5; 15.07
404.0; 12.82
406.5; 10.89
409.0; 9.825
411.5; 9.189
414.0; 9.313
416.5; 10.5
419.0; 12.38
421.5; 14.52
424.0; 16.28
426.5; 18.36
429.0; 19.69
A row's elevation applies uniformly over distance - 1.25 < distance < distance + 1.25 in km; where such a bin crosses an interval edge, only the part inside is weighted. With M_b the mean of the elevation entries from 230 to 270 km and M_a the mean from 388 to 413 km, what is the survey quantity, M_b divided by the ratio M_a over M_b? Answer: 25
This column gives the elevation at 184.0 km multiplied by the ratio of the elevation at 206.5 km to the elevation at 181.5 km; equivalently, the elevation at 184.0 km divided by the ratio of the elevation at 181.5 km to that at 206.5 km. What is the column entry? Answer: 20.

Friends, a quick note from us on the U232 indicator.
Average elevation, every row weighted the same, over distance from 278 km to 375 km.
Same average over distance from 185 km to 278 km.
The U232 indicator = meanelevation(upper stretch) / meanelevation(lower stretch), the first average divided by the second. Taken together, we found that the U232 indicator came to 0.93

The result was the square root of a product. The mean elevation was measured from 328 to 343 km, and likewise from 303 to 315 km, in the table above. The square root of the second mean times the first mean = 19.4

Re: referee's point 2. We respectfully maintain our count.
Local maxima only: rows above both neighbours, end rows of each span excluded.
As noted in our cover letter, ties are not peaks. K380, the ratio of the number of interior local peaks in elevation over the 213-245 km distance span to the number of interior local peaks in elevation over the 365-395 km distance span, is 1.5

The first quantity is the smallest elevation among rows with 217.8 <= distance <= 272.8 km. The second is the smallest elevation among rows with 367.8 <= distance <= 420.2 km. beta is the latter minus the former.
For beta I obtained -9.9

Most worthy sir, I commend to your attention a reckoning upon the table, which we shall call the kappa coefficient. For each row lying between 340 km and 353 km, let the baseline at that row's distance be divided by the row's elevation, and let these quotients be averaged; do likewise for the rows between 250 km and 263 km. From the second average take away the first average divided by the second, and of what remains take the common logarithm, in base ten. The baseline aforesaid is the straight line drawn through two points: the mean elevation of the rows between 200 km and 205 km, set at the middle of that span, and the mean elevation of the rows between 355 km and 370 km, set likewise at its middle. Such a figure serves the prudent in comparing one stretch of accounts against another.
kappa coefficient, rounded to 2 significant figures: -0.86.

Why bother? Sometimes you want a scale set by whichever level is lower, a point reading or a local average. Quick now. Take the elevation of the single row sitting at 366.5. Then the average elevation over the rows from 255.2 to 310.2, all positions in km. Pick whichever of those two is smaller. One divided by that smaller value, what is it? 0.061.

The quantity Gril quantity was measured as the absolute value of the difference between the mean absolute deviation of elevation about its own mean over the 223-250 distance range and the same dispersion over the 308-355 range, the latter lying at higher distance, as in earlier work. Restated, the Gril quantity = 0.2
